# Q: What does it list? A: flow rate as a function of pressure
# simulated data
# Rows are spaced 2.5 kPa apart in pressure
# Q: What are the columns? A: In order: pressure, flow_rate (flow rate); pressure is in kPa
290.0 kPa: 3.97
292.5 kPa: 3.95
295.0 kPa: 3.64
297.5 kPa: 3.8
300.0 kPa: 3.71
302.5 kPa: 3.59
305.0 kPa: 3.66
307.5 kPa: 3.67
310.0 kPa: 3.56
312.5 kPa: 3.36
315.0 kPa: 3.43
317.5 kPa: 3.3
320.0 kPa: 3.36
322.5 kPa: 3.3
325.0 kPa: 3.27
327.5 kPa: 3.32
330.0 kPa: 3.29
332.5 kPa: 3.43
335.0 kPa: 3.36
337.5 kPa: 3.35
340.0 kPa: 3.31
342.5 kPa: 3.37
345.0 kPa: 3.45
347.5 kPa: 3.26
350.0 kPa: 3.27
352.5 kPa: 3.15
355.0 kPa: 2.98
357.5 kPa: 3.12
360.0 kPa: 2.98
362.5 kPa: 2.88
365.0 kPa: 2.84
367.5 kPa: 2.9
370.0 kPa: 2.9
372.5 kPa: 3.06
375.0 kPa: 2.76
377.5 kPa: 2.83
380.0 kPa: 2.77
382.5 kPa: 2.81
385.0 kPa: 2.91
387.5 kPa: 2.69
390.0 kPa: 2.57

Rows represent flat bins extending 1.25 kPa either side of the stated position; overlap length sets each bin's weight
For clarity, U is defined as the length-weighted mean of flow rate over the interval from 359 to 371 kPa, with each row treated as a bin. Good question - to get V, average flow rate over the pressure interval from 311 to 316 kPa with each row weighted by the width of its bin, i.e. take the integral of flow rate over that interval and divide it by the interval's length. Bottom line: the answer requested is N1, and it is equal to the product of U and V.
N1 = 9.9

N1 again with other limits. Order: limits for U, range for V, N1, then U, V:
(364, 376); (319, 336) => 9.6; 2.90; 3.33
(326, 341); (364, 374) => 9.8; 3.34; 2.92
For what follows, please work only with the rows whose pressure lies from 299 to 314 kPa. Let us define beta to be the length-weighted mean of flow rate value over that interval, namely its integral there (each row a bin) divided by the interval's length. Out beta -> 3.59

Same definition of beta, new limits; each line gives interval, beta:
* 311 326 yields 3.34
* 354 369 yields 2.95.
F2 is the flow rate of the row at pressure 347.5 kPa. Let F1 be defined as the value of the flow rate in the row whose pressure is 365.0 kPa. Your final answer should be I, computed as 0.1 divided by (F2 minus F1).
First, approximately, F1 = 2.84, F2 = 3.26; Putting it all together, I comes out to 0.24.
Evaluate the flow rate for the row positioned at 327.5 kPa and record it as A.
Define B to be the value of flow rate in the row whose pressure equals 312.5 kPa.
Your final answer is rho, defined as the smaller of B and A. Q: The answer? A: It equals 3.3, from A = 3.32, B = 3.36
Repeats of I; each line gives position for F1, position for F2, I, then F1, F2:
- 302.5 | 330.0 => -0.33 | 3.59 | 3.29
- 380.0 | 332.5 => 0.15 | 2.77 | 3.43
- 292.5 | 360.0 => -0.10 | 3.95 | 2.98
